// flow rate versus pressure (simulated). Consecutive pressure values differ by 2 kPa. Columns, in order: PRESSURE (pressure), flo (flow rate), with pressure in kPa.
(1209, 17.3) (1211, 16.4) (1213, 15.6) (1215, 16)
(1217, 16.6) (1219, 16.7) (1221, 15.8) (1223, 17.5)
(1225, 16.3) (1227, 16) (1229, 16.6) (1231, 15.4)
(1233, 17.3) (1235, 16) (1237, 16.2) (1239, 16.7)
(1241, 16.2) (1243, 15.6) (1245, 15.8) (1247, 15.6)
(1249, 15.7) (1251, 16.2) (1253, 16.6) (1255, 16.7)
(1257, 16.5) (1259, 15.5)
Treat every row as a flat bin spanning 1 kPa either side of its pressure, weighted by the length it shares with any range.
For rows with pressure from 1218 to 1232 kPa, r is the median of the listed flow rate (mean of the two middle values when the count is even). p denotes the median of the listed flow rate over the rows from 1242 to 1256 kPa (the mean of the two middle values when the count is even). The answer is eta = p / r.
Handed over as 0.97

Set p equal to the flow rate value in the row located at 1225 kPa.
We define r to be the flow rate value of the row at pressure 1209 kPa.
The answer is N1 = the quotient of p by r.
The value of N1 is 0.94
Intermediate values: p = 16.3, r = 17.3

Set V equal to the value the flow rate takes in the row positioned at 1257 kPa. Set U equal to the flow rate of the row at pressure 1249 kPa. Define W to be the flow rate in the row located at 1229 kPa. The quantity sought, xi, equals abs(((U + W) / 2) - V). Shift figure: 0.35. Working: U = 15.7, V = 16.5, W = 16.6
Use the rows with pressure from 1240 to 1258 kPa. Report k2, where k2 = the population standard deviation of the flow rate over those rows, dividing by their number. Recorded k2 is 0.41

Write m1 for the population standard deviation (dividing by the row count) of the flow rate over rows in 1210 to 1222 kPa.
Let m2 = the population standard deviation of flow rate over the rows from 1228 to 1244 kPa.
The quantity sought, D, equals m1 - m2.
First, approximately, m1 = 0.41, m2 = 0.57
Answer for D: -0.16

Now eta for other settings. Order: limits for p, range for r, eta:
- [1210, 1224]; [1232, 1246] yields 1.01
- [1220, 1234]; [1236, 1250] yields 1.03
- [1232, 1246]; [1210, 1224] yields 0.99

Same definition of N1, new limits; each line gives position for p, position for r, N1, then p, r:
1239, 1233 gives 0.97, 16.7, 17.3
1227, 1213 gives 1.03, 16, 15.6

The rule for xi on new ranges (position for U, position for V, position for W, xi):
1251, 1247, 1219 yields 0.85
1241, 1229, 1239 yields 0.15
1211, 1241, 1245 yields 0.10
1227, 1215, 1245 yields 0.10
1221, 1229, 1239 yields 0.35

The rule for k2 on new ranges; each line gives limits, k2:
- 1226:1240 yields 0.57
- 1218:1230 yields 0.55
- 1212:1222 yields 0.44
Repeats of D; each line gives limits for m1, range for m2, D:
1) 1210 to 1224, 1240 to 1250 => 0.37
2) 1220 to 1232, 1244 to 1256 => 0.24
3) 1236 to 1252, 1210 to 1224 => -0.23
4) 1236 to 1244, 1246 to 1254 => -0.01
